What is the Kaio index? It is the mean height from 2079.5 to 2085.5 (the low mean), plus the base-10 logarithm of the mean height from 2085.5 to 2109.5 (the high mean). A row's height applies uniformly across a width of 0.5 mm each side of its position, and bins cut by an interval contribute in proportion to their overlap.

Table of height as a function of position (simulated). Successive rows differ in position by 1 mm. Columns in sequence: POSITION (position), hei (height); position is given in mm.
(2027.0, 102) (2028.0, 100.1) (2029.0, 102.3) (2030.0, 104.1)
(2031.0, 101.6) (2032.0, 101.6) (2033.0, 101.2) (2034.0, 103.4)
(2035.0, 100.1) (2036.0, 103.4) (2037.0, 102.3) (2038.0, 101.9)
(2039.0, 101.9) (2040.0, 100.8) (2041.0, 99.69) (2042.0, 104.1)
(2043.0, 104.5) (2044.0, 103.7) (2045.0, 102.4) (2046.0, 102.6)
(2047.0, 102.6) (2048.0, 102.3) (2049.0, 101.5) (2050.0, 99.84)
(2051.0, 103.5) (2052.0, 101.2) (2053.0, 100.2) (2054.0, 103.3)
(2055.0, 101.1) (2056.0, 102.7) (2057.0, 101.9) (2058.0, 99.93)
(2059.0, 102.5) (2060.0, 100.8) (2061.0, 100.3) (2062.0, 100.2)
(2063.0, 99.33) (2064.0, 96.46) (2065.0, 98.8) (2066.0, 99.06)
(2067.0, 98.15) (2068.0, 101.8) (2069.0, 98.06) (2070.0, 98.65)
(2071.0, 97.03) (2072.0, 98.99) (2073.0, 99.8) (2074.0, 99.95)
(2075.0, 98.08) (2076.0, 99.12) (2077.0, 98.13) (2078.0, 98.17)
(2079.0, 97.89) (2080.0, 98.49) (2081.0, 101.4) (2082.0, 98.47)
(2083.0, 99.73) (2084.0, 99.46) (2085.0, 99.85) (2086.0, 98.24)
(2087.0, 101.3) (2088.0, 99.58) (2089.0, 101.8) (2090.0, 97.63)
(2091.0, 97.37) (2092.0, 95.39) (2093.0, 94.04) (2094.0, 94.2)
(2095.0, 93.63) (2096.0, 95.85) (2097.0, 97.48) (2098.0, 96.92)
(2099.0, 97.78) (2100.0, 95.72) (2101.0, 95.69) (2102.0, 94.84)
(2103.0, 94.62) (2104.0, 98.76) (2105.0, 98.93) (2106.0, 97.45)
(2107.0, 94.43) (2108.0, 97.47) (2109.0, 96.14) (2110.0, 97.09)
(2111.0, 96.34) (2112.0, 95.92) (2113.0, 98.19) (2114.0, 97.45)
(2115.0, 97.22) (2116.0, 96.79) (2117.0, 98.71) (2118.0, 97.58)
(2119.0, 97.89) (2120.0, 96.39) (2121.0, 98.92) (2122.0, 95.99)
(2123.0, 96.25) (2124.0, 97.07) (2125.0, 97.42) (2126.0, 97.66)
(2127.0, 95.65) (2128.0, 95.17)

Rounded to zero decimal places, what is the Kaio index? 102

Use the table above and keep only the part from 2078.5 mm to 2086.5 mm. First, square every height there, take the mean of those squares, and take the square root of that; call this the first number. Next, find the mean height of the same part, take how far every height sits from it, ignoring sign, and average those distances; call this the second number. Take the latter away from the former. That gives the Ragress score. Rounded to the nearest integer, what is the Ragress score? 98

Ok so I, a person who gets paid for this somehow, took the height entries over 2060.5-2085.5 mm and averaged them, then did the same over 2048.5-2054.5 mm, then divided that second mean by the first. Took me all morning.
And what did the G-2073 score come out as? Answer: 1.03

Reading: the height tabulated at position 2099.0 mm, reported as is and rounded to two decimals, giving 97.78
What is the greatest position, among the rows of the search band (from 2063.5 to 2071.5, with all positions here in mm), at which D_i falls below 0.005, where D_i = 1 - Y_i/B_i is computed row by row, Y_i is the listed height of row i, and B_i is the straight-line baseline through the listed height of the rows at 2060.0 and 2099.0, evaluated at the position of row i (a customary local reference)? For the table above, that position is 2068.0 mm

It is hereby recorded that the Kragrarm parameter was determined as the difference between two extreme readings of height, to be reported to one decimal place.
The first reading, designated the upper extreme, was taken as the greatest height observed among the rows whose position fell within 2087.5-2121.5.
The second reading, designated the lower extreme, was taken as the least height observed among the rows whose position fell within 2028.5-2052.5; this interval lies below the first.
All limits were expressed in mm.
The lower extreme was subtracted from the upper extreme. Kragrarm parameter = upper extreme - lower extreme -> 2.1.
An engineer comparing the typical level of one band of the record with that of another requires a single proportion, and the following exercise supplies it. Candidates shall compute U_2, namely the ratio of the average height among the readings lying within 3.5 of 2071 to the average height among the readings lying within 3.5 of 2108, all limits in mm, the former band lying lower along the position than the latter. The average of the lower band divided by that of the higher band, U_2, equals 1.024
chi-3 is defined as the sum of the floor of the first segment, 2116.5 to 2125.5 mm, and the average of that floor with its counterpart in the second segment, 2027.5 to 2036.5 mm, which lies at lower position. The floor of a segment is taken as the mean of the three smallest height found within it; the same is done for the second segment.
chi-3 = 194.5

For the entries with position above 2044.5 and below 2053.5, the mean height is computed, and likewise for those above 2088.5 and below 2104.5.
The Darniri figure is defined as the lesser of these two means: 96.4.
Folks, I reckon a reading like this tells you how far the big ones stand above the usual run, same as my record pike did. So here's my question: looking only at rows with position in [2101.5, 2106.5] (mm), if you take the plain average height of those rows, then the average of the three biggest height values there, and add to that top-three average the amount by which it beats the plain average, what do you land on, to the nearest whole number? 100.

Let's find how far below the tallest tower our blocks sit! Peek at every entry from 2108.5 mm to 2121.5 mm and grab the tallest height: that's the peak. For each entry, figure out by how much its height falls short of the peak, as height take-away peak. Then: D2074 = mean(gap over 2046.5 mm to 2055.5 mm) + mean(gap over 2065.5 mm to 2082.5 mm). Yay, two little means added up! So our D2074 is 3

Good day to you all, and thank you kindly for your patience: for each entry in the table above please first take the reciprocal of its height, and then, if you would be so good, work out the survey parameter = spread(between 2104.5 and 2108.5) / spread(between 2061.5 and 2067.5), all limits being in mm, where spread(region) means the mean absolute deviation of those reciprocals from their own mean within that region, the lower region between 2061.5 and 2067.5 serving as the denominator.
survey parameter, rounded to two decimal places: 1.51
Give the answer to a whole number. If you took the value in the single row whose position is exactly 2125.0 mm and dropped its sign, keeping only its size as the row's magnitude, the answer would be 97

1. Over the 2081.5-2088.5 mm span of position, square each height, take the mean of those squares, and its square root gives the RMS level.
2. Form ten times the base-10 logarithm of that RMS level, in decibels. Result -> 20.0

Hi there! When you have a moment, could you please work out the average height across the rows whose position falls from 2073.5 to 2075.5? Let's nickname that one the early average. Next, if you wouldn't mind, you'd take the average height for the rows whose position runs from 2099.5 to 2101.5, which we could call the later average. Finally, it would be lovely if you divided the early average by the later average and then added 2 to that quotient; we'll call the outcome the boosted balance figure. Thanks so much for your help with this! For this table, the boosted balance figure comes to 3.03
